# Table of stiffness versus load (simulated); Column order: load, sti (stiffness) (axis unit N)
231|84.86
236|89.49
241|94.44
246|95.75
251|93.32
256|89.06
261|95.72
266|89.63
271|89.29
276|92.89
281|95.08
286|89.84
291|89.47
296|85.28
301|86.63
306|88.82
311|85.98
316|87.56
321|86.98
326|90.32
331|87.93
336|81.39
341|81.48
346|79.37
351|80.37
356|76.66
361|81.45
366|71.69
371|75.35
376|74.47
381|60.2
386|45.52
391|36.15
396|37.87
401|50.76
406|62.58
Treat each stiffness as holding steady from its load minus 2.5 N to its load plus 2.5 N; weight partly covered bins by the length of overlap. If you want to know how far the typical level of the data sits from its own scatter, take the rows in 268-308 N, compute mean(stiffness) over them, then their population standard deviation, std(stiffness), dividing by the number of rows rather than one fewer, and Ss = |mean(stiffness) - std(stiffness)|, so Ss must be 86.7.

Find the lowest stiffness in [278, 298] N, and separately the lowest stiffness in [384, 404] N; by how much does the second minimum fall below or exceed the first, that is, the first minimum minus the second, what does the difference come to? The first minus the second 49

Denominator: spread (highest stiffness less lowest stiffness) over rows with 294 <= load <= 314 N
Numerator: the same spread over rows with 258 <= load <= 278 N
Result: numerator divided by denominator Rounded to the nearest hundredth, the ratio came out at 1.82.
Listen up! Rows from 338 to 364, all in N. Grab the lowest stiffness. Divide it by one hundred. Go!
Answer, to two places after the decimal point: 0.77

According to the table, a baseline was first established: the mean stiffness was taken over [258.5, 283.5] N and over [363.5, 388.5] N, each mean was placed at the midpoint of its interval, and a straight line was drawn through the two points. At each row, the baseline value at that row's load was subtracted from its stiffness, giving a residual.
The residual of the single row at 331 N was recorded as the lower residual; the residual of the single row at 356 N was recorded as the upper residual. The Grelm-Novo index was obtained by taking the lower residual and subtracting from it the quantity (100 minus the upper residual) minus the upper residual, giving -77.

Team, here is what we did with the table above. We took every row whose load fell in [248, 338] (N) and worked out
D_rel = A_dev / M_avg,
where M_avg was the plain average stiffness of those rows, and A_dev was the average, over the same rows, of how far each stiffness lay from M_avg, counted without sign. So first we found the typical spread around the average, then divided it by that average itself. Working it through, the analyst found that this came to 0.029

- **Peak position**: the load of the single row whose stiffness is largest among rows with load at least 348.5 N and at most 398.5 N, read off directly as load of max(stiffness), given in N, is 361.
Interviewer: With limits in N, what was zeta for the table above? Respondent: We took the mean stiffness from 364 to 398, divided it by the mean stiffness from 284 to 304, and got 0.65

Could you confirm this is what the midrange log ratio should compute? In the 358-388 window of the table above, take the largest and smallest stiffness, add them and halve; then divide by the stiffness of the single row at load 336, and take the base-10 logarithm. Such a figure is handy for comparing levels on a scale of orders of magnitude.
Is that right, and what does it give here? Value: -0.11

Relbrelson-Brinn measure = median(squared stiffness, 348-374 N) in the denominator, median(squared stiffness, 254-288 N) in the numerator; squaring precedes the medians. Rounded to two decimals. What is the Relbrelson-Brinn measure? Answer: 1.37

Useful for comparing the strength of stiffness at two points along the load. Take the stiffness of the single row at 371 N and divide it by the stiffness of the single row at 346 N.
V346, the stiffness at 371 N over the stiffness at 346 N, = 0.95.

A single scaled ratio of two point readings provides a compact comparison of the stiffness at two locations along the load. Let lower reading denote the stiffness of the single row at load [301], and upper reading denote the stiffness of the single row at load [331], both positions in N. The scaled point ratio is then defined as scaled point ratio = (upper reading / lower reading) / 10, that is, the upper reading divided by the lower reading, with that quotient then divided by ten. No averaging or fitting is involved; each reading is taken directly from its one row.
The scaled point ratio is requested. 0.102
